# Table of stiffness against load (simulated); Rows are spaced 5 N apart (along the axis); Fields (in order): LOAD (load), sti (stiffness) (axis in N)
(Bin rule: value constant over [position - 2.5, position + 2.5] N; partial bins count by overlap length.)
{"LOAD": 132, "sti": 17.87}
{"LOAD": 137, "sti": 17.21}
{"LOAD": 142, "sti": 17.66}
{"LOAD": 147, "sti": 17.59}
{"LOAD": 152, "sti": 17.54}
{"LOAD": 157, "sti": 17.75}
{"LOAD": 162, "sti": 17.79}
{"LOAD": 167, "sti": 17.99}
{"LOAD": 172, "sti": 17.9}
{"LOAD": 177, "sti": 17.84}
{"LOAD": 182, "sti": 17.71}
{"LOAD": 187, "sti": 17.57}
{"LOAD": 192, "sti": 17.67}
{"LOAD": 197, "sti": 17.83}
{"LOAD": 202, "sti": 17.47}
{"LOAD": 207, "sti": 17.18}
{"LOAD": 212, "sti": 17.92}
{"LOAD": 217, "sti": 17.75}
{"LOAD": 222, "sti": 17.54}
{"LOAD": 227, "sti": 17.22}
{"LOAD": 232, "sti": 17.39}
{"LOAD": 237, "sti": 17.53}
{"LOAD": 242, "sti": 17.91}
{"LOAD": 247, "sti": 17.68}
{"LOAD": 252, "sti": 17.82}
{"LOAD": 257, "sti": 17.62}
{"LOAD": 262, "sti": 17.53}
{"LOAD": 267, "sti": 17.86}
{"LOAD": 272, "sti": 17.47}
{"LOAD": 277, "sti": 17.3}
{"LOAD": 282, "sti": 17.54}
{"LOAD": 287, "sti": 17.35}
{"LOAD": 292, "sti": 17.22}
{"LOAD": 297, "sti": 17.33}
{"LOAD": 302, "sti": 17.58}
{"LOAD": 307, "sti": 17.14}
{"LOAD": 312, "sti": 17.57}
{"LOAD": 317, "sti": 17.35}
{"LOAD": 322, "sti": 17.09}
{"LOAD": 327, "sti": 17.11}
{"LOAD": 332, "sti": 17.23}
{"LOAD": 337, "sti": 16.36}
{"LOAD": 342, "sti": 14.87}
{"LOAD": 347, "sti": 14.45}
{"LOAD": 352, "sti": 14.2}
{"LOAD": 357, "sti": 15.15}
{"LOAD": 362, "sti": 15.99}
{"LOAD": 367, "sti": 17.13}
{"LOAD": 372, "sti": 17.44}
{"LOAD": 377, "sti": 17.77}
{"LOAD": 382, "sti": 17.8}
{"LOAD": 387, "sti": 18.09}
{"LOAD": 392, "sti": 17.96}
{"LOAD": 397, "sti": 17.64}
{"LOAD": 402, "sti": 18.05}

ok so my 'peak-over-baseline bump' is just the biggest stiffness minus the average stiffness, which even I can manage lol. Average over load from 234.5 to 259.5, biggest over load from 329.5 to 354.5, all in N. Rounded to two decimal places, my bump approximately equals -0.48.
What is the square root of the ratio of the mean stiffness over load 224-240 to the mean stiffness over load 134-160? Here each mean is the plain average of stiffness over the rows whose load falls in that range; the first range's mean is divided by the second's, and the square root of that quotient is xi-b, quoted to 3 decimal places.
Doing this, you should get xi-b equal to 0.995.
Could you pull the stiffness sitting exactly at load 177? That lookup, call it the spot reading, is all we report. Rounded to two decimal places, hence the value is 17.84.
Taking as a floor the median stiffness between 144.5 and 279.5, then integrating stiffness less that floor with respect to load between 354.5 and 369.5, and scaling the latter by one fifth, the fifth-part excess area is -4.7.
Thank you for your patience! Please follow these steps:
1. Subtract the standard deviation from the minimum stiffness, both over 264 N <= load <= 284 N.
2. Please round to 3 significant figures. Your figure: 17.1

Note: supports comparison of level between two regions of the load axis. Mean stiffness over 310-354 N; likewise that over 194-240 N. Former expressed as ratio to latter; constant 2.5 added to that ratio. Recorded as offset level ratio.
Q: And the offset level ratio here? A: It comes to 3.43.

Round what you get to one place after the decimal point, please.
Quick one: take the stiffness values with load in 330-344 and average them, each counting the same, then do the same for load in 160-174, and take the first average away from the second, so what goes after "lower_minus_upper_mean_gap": 1.7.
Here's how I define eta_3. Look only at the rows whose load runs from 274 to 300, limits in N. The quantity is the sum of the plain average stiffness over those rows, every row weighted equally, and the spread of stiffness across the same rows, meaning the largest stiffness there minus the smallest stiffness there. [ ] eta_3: 17.7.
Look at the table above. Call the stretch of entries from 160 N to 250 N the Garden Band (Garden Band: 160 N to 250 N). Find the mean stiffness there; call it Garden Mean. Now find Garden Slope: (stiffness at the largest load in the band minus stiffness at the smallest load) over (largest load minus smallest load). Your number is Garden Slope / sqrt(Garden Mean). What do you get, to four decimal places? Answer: -0.0003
